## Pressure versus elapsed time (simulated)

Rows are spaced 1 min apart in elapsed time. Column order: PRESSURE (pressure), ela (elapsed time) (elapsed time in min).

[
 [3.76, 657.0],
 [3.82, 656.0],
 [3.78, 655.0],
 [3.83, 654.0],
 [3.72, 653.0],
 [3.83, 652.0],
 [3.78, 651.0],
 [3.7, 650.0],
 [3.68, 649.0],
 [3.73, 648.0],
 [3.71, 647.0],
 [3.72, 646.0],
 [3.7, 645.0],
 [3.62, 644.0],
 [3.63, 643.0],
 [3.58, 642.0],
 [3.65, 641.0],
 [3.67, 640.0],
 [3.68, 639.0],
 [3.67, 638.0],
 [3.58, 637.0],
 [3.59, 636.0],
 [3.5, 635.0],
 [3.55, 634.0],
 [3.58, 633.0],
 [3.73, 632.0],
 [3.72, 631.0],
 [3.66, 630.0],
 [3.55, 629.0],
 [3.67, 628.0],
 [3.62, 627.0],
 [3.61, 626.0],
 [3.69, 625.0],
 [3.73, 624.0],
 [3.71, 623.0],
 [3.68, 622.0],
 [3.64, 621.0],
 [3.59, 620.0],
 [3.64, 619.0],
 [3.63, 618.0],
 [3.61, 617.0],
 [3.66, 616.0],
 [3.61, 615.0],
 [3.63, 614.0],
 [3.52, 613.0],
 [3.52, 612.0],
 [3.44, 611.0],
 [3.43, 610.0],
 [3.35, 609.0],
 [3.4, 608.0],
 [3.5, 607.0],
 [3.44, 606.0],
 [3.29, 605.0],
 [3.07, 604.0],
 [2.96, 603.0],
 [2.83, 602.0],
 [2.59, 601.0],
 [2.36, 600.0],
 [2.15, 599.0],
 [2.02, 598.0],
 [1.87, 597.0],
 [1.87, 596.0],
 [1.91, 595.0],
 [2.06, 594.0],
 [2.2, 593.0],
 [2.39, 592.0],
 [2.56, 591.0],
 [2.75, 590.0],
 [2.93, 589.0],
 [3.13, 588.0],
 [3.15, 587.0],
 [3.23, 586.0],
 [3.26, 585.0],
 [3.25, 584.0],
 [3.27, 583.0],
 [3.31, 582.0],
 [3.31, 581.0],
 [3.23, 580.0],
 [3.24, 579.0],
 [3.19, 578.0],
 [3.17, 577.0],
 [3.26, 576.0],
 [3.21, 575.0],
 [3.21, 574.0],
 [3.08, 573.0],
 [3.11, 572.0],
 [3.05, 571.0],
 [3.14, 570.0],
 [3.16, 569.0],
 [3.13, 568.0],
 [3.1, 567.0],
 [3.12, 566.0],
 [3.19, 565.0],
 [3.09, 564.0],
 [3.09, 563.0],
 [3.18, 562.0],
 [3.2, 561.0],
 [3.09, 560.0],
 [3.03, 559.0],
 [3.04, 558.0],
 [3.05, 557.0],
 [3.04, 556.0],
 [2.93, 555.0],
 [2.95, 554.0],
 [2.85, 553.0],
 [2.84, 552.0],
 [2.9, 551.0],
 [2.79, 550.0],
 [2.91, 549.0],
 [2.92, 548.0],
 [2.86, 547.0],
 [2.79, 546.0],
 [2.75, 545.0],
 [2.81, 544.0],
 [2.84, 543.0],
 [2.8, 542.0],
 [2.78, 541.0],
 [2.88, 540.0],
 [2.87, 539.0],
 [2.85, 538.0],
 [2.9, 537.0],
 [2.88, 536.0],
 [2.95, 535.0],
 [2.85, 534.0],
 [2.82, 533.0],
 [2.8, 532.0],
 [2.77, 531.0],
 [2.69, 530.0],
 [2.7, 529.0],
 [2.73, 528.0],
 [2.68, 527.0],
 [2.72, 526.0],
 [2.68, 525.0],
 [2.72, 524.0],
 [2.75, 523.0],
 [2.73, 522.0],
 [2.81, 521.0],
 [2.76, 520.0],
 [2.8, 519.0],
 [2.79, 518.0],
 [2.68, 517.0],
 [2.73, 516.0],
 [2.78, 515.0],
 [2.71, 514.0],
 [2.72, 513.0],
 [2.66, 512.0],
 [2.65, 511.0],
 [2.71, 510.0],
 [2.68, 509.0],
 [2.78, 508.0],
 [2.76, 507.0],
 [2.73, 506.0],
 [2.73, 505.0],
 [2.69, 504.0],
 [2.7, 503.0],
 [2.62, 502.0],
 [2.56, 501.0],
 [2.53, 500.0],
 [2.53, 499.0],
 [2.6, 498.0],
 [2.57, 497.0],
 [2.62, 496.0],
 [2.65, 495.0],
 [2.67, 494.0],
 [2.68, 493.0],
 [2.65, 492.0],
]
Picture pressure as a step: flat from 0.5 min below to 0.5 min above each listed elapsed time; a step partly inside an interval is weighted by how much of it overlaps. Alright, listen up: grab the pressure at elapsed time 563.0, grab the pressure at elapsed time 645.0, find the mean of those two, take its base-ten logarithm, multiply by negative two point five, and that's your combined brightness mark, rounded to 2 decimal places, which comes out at -1.33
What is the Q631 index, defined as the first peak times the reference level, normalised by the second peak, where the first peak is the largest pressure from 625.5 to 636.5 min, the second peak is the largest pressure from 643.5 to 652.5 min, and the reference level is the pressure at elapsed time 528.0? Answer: 2.7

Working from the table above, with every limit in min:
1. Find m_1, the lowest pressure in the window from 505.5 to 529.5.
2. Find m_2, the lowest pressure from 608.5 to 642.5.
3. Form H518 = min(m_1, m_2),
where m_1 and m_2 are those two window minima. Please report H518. 2.65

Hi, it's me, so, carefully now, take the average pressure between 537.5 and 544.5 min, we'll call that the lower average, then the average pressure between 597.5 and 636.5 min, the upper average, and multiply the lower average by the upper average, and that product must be 9.6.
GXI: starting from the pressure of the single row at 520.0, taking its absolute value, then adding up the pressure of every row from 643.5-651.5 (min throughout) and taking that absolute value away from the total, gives 27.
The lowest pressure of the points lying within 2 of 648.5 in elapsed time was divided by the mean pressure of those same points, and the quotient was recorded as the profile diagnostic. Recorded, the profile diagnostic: 0.993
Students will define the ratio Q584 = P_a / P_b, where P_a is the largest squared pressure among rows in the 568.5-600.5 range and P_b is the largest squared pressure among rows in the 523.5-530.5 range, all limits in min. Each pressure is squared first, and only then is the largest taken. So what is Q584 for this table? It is 1.47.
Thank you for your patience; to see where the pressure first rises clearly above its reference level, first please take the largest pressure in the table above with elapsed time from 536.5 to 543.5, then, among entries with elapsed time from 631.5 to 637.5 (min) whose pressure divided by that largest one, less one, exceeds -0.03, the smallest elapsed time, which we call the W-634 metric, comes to 632.0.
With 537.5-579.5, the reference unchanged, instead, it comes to 538.0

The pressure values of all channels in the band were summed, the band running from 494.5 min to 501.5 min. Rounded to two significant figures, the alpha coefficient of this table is 18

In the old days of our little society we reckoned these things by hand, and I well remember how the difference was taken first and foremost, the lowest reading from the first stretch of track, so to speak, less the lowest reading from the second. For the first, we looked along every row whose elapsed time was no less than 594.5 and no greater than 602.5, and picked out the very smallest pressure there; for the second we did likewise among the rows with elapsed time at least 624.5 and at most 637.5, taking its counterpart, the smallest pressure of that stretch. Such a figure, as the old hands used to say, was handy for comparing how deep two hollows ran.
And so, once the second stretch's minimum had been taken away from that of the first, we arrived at -1.63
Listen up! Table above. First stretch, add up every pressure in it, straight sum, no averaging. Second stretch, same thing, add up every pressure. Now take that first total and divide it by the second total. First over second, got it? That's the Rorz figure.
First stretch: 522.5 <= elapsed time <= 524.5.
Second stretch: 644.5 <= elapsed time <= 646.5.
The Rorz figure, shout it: 0.74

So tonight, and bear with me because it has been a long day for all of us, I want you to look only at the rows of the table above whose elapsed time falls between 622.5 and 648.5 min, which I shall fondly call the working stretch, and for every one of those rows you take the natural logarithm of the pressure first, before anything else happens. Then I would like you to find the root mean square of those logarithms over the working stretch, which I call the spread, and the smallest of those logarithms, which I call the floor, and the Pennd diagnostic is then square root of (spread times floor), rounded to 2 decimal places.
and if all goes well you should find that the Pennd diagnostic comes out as 1.27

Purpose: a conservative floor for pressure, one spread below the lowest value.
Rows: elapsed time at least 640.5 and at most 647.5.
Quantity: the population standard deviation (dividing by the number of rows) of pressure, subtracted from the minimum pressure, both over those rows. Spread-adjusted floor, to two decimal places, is 3.53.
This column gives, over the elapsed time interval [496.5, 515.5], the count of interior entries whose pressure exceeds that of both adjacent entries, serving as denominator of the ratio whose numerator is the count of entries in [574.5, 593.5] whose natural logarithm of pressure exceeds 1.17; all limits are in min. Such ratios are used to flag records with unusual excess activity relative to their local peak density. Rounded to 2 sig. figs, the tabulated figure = 1.8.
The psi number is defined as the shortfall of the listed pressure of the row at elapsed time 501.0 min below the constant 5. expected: 2.44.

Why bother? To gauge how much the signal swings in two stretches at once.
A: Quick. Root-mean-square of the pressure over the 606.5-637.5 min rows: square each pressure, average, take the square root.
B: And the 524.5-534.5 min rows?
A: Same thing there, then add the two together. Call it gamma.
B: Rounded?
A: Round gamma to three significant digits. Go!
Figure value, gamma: 6.34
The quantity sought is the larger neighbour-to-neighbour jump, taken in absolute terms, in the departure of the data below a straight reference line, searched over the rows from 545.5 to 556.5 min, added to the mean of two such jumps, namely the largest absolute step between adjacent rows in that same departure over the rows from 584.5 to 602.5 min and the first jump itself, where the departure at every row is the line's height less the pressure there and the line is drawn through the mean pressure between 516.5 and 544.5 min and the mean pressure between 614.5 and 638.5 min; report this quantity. 0.31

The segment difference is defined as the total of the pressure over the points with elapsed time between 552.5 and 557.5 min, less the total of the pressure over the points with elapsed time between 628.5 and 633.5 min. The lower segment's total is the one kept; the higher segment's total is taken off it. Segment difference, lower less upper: -3.4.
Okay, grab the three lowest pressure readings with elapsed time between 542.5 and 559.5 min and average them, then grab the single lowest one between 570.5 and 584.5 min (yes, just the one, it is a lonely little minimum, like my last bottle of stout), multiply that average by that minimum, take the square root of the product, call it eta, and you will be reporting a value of 2.91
